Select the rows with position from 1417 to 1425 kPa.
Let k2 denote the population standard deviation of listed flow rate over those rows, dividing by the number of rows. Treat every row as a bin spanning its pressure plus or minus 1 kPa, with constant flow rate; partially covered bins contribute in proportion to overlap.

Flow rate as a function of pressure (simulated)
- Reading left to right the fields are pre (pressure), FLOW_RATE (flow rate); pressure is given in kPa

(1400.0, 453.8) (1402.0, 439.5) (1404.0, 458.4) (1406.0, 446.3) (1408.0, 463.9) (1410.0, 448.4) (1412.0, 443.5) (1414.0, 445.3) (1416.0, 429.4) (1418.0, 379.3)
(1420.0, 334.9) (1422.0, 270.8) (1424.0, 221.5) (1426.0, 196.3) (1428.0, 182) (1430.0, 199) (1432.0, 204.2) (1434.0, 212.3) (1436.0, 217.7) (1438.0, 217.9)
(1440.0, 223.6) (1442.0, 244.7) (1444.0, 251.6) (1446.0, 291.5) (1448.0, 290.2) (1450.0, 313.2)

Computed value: 60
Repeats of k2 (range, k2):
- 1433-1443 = 11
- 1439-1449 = 27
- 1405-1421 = 41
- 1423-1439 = 13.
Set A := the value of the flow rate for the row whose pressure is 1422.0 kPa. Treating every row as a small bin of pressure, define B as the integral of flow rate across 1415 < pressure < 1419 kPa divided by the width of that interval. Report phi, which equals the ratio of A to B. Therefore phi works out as 0.7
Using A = 270.8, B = 404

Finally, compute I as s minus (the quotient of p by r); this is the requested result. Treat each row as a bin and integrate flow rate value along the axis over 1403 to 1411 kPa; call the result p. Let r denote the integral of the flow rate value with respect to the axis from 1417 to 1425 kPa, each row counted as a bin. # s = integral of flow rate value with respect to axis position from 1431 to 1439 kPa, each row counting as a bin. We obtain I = 1703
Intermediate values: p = 3634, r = 2413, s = 1704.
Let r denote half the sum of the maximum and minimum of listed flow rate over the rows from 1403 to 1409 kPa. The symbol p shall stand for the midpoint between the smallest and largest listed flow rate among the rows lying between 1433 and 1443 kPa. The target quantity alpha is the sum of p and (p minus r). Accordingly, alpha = 2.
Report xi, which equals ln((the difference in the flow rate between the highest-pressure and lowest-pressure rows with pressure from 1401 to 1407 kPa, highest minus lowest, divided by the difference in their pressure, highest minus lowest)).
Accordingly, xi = 0.5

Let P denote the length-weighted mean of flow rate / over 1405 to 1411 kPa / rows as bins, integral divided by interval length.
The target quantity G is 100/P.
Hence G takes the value 0.22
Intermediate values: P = 453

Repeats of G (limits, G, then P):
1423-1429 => 0.50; 200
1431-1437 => 0.47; 211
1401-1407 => 0.22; 448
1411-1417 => 0.23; 439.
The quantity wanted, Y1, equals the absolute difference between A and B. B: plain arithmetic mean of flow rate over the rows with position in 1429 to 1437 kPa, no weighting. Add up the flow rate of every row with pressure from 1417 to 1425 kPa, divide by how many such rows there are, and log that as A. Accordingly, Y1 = 93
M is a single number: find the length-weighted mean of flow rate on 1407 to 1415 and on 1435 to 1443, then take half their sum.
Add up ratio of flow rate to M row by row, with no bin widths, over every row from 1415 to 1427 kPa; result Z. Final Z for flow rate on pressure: 5.4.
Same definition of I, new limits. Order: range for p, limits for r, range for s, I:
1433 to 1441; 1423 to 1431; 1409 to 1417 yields 3532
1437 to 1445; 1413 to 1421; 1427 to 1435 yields 1594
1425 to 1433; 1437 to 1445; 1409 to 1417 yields 3532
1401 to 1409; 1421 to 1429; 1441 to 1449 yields 2154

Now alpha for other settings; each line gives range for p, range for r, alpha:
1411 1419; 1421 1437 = 598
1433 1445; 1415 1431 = 158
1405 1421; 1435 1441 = 578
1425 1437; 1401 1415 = -52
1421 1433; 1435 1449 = 198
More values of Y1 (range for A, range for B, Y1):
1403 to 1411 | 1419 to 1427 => 198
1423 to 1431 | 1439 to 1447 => 53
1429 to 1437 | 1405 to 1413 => 242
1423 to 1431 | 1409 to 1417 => 242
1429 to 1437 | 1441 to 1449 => 61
